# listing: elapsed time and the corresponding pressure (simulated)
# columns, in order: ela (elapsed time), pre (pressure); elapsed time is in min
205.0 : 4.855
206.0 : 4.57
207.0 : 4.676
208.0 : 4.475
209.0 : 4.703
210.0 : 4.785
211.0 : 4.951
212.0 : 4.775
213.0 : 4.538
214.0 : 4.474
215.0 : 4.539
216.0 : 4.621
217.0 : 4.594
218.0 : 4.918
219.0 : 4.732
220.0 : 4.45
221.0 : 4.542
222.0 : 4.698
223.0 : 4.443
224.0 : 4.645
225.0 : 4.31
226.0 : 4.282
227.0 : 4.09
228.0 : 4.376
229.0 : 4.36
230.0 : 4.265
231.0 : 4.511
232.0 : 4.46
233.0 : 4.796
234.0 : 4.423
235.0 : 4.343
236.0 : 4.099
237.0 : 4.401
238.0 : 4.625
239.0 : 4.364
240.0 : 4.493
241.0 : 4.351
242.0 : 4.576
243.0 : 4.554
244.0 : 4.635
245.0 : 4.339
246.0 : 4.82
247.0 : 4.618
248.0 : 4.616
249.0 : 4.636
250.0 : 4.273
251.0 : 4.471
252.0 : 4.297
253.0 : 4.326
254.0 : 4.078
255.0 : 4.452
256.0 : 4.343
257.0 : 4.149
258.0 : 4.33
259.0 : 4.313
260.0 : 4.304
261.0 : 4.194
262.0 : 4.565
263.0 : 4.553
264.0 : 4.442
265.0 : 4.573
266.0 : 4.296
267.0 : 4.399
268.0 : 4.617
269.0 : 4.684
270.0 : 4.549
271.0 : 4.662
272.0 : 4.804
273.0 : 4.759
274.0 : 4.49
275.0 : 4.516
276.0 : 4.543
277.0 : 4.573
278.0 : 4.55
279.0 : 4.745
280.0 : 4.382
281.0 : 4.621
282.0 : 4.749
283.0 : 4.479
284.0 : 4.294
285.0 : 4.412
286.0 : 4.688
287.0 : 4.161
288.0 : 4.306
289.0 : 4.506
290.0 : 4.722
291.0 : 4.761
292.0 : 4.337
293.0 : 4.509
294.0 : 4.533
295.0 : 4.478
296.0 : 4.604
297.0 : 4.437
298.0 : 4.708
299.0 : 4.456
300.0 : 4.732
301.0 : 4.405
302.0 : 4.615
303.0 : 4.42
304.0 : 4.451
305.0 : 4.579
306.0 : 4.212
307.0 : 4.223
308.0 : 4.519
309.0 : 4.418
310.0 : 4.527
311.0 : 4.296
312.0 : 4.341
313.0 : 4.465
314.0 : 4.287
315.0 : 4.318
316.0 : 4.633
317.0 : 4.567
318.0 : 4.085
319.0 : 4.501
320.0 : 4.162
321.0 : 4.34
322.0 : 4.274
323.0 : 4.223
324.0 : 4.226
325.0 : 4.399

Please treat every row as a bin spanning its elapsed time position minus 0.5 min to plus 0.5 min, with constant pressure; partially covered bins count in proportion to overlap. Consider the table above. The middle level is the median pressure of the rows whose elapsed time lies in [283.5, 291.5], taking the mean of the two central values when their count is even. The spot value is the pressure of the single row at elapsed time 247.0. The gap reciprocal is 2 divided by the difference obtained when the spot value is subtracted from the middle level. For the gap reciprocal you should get -13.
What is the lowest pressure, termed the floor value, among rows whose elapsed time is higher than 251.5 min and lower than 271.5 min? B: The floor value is 4.078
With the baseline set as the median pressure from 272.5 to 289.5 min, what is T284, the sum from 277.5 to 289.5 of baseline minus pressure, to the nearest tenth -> 0.3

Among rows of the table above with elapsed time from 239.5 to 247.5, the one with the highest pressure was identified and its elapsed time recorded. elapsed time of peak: 246.0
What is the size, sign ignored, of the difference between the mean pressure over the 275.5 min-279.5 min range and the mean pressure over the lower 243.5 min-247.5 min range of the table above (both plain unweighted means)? 0.000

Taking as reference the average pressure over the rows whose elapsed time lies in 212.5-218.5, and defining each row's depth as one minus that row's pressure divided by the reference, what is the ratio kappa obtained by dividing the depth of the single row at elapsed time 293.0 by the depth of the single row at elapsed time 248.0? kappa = -52.5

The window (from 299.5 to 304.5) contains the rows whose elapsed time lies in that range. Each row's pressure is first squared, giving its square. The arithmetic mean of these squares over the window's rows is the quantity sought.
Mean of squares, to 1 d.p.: 20.5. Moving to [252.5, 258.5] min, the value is 18.3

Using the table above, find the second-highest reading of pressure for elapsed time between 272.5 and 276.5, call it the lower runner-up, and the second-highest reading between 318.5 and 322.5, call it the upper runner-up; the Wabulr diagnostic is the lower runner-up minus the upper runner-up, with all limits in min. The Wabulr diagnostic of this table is 0.203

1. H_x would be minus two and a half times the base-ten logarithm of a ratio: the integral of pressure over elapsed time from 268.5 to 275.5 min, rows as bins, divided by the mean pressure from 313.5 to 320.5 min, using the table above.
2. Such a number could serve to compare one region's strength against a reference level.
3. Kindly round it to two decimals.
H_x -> -2.18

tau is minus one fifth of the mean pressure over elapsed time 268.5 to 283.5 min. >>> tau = -0.92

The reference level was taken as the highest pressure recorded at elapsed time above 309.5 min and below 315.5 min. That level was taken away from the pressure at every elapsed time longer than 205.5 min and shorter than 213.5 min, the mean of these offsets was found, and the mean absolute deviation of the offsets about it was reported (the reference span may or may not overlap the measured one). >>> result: 0.12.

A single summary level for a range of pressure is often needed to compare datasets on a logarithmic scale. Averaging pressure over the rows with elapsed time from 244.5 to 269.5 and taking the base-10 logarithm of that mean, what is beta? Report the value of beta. 0.646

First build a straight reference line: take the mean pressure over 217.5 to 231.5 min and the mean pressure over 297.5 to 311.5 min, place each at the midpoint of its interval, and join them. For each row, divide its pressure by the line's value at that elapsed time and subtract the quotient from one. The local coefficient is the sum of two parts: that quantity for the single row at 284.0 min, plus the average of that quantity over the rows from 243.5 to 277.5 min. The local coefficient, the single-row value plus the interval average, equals 0.04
